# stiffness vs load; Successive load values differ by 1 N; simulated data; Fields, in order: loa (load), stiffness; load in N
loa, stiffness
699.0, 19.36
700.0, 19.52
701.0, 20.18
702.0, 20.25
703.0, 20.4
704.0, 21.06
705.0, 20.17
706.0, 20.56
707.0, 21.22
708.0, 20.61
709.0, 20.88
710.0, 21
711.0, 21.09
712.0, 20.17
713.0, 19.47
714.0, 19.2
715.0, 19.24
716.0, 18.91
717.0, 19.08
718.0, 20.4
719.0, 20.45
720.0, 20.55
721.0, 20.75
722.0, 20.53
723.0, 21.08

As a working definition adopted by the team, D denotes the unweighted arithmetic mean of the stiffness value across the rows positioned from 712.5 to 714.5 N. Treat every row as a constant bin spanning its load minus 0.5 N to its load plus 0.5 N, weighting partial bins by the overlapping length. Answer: 19.3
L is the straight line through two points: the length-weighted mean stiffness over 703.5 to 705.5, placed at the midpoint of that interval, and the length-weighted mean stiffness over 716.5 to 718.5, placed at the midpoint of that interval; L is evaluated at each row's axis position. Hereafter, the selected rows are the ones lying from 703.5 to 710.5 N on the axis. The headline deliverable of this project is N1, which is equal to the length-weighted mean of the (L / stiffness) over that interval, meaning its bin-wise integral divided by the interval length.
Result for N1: 0.98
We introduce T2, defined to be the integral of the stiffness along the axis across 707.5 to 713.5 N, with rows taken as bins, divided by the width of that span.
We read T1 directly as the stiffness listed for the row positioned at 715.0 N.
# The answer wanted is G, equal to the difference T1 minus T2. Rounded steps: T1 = 19.24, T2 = 20.5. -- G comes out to -1.3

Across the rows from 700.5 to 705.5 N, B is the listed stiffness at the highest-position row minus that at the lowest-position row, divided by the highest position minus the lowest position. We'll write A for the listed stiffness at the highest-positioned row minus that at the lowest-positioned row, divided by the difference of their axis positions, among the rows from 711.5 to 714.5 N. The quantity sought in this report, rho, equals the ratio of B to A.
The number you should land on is 0.0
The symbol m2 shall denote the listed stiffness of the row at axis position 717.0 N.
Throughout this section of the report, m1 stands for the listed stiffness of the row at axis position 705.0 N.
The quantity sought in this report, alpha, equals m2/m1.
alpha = 0.946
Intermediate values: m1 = 20.17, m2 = 19.08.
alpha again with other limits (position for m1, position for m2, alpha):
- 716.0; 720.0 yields 1.087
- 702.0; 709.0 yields 1.031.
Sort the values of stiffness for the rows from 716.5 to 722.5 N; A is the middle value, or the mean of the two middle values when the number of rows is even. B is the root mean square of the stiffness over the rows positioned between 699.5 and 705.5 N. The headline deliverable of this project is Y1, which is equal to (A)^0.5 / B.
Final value 0.223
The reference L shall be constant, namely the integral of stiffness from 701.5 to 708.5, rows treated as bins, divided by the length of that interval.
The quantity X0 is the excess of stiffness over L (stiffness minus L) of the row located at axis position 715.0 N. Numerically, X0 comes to -1.4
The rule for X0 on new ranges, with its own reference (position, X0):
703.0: -0.2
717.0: -1.5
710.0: 0.4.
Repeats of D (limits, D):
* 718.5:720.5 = 20.5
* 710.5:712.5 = 20.6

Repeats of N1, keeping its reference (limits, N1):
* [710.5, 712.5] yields 0.98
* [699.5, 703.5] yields 1.04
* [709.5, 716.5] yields 1.01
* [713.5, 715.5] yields 1.04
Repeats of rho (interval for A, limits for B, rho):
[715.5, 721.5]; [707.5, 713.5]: -0.6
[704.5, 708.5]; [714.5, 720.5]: 1.8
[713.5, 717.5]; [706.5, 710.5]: 1.8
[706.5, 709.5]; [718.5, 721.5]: -0.9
